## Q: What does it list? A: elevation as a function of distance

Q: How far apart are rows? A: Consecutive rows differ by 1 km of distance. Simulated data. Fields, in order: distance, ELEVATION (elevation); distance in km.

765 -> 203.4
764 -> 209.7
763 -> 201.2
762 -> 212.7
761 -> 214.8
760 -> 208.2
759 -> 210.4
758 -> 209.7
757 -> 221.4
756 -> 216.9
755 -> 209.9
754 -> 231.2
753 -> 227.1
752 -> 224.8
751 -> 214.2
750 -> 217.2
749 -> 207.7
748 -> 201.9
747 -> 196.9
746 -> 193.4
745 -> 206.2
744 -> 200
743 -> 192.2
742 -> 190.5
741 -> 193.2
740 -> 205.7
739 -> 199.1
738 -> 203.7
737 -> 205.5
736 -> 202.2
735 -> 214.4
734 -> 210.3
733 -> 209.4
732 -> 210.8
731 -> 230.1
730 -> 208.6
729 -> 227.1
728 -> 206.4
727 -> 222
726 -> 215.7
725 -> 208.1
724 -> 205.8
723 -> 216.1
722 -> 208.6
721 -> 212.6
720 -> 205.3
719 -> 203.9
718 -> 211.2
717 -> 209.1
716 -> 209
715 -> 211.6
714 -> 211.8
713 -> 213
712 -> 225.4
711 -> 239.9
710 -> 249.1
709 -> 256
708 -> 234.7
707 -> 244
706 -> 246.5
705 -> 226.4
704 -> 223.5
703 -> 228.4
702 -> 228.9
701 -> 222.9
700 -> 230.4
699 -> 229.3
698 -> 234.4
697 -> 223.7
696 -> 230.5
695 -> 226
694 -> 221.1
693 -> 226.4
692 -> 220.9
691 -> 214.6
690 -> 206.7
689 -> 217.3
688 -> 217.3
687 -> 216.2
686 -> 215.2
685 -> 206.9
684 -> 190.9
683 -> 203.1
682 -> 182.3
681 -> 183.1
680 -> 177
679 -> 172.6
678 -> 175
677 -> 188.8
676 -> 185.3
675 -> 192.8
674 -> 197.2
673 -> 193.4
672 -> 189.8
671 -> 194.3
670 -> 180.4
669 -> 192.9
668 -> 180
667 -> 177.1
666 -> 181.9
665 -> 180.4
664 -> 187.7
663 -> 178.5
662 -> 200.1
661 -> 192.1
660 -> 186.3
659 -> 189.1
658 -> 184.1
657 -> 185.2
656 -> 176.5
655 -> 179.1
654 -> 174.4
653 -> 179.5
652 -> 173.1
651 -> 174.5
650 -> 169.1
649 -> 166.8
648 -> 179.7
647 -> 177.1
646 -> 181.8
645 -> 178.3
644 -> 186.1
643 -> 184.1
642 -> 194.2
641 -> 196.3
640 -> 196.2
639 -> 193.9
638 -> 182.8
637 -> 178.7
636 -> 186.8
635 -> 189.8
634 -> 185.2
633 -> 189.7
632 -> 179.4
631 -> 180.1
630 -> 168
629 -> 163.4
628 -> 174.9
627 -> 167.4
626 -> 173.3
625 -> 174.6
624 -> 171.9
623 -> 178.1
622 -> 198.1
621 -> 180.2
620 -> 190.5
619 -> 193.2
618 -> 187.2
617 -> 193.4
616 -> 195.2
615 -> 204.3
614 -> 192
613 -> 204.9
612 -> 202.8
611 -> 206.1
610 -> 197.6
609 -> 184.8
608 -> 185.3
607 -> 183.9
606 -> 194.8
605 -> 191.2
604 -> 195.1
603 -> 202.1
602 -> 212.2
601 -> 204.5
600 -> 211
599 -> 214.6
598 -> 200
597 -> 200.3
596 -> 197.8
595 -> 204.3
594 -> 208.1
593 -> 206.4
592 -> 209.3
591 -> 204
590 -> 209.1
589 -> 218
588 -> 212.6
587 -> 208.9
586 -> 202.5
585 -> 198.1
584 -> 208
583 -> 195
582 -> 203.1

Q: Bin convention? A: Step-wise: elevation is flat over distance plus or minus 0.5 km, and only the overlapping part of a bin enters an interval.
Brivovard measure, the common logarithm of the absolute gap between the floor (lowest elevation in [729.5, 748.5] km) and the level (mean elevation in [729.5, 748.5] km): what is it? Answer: 1.13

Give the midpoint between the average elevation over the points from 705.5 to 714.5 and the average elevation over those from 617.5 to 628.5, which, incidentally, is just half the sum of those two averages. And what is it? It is 208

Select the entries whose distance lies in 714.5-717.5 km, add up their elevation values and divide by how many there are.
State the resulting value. 210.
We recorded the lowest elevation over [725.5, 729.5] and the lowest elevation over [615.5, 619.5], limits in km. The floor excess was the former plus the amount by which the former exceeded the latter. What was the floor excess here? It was 226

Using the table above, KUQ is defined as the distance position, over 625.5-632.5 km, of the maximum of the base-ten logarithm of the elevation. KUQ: 631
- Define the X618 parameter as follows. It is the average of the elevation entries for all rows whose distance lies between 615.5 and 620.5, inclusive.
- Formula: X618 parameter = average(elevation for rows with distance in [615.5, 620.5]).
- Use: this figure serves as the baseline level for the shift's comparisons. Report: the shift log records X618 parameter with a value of 192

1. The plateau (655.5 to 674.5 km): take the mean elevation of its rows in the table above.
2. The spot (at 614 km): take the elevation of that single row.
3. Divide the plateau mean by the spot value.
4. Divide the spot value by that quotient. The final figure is 197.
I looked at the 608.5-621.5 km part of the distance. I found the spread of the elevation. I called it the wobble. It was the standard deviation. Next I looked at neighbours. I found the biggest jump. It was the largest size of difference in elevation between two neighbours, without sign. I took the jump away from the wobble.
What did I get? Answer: -5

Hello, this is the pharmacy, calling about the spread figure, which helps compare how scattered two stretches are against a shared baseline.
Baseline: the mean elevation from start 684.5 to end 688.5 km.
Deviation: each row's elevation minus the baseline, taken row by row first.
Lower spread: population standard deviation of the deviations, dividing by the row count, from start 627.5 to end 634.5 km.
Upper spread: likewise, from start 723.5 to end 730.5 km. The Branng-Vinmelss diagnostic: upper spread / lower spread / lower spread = 0.11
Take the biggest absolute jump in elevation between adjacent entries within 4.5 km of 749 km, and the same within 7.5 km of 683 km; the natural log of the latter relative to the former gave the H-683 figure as 0.49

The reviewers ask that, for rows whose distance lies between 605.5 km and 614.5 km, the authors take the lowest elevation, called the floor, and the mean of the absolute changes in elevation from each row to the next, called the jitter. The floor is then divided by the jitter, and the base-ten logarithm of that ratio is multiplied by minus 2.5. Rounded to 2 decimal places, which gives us -3.62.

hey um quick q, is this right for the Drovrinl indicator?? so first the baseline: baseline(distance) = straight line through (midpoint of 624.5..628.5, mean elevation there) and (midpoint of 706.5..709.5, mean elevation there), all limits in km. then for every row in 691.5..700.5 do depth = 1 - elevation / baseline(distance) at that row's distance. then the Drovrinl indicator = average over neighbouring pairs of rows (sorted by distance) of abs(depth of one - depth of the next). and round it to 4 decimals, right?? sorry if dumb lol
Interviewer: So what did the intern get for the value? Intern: 0.0225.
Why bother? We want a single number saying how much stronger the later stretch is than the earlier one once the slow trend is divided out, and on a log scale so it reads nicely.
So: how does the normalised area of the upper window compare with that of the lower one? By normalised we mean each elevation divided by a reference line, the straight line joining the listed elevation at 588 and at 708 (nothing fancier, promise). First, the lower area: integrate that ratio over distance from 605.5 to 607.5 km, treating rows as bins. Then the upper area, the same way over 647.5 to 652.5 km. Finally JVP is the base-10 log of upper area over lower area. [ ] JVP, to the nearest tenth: 0.3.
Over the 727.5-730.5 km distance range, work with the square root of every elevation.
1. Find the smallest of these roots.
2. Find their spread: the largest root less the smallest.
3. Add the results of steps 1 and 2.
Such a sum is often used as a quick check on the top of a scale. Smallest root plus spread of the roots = 15.1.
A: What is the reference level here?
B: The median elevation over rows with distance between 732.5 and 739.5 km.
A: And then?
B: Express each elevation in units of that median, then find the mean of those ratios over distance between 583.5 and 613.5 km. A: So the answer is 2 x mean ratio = 1.97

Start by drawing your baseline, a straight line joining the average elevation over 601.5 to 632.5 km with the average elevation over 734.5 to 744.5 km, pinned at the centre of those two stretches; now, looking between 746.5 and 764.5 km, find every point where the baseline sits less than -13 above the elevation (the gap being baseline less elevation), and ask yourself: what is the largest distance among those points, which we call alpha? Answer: 757 km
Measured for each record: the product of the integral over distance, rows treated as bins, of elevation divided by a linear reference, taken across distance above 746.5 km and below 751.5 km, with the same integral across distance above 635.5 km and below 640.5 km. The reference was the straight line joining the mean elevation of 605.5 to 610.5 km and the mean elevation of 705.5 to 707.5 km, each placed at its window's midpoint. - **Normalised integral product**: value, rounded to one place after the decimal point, 17.5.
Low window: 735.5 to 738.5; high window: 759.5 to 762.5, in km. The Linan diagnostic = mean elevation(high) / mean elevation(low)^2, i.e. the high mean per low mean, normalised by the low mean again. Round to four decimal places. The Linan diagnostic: 0.0051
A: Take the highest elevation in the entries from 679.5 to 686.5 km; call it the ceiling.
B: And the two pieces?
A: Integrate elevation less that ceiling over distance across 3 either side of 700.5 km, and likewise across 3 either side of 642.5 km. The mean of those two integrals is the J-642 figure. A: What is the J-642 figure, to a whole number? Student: -36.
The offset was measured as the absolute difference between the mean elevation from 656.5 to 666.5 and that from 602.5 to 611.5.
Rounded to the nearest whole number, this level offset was 7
